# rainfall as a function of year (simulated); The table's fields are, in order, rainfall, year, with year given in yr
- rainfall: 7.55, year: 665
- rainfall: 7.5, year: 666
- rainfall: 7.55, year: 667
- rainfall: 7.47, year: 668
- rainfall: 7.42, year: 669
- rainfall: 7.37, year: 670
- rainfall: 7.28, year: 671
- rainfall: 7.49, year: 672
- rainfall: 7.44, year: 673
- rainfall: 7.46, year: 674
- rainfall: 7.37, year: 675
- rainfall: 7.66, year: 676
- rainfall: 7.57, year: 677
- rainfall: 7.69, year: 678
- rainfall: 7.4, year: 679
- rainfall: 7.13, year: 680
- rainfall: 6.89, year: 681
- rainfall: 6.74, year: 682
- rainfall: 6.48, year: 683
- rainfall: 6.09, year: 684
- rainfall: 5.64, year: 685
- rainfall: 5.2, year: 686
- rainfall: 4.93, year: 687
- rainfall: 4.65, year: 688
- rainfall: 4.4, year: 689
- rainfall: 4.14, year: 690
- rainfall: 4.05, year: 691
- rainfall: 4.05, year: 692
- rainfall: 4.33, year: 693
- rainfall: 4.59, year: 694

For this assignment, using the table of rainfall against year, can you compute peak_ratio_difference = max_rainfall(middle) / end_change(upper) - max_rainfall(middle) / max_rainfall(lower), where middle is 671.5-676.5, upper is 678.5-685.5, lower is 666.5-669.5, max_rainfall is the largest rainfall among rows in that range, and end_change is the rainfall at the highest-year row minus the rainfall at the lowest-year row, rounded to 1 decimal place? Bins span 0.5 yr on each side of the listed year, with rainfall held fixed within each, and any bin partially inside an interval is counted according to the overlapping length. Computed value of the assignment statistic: -5.4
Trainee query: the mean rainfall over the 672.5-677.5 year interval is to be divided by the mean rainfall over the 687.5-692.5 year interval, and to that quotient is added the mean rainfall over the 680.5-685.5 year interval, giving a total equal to 8.13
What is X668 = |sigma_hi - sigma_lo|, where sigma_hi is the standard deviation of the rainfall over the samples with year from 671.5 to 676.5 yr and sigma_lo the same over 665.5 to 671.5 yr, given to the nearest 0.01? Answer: 0.01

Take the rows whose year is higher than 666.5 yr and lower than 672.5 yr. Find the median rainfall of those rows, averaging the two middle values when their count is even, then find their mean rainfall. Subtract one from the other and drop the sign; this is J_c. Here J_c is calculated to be 0.015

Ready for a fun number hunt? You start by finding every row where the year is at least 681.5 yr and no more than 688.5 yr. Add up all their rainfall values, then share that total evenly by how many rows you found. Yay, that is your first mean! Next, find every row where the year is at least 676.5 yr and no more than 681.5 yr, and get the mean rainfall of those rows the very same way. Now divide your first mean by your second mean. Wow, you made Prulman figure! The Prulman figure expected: 0.77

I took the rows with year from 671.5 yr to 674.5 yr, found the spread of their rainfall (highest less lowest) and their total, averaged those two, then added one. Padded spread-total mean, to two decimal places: 12.22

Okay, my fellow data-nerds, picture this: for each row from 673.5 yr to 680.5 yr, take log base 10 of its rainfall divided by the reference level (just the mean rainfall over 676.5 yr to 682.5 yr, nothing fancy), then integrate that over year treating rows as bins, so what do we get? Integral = 0.1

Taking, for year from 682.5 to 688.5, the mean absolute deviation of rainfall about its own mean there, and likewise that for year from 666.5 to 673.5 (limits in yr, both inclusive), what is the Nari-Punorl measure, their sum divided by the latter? 10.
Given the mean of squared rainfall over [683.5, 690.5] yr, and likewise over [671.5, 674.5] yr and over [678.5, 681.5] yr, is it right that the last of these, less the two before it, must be -30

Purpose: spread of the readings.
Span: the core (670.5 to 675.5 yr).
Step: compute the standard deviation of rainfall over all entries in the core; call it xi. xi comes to 0.08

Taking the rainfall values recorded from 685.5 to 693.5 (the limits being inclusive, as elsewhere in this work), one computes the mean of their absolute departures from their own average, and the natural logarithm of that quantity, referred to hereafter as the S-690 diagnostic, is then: -1.1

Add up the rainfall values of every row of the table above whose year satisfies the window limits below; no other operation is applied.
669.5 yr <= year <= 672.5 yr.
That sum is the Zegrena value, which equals 22.1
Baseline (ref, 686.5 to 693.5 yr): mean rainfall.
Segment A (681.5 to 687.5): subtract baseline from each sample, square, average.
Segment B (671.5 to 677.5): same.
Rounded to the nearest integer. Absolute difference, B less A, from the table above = 7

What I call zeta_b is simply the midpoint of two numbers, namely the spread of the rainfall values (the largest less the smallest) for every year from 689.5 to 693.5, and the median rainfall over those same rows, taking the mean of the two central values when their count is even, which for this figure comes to 2.19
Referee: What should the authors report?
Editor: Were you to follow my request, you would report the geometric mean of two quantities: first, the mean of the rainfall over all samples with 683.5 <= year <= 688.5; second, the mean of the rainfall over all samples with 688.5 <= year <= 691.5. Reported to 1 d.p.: 4.7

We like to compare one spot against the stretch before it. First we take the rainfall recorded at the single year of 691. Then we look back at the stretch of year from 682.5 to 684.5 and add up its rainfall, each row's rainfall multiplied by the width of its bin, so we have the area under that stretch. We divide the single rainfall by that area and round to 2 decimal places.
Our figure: 0.32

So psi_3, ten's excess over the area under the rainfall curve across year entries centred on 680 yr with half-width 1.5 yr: -11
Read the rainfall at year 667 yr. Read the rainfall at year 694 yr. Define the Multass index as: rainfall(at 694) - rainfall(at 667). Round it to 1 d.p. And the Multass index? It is -3.0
